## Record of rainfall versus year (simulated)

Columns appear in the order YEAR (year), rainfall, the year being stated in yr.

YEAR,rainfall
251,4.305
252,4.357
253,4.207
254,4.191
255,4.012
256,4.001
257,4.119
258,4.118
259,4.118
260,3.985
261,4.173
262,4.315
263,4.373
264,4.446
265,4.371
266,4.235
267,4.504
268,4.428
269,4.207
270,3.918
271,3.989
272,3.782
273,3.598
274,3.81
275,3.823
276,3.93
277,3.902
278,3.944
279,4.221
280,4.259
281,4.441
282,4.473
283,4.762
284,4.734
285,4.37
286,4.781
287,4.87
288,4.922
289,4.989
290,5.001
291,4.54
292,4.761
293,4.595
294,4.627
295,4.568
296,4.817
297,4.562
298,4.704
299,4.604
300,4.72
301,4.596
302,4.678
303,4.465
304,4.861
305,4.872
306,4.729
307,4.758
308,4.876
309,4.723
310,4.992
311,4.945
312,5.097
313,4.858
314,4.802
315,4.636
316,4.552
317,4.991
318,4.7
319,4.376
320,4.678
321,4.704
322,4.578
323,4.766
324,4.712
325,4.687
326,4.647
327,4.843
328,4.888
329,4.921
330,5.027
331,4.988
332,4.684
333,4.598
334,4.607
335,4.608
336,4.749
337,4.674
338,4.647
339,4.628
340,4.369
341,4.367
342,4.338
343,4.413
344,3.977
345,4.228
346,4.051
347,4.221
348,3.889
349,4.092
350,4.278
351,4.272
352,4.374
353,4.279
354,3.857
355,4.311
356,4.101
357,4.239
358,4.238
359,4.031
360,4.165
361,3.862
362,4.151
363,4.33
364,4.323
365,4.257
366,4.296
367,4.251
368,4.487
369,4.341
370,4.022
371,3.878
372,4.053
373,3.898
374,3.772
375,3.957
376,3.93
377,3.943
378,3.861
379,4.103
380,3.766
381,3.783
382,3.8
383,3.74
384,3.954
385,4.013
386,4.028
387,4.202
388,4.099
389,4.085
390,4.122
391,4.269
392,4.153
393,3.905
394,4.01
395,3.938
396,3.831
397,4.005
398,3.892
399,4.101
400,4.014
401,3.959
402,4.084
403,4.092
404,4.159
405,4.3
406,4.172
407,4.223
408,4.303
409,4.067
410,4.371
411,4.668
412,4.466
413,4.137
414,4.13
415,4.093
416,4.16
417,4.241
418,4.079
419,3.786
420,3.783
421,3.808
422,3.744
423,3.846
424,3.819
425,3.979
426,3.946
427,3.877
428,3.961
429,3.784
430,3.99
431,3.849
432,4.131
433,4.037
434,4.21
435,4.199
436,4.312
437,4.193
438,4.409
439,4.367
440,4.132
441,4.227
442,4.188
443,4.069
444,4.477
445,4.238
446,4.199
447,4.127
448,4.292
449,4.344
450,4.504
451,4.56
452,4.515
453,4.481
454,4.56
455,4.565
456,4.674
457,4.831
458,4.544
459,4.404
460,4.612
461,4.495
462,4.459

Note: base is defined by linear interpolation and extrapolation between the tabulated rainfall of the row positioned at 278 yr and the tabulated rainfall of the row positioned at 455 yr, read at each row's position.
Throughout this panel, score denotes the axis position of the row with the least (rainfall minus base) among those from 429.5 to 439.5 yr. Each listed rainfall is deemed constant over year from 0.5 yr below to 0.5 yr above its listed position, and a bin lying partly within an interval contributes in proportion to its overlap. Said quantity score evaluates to 431 yr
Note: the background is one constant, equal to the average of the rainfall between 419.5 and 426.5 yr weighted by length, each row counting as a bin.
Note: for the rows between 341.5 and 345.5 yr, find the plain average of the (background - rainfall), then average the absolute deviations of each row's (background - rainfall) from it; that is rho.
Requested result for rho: 0.14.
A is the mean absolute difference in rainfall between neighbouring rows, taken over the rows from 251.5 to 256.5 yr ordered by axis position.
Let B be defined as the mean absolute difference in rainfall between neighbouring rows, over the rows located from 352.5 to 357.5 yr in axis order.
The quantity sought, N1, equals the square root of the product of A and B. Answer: 0.165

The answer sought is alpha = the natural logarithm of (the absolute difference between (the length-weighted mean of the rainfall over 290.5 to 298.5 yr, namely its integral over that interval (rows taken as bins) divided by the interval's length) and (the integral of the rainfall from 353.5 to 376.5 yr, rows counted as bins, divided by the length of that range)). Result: -0.6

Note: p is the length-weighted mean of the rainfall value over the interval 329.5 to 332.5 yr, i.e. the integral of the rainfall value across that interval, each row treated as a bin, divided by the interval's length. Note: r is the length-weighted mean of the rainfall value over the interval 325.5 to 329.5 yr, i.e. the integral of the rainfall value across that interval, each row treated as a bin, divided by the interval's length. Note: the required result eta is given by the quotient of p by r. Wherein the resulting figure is 1.02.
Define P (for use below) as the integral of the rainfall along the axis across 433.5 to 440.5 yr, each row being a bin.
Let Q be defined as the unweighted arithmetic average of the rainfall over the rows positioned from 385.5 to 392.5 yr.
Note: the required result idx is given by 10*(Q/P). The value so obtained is 1.39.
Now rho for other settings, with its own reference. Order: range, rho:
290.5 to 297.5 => 0.09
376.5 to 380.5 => 0.10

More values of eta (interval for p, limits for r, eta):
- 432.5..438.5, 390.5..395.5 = 1.04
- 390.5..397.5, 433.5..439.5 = 0.94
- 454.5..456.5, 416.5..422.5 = 1.18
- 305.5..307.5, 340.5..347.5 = 1.12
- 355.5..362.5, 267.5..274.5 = 1.04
